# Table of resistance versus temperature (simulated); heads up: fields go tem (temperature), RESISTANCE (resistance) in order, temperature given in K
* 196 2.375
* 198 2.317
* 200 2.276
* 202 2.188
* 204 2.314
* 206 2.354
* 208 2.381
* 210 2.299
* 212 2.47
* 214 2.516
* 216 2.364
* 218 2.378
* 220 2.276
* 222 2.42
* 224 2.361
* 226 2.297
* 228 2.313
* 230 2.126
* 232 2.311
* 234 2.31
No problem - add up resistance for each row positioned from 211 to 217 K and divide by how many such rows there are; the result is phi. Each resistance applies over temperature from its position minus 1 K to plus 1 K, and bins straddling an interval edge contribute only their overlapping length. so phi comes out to 2.45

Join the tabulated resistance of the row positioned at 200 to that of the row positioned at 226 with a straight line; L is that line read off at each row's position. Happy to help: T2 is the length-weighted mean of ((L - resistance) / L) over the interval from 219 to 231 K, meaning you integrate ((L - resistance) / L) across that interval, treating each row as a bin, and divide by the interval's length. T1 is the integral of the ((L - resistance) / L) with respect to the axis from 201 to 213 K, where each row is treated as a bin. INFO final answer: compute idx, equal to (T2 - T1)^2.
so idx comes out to 0.08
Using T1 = -0.28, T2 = 0.00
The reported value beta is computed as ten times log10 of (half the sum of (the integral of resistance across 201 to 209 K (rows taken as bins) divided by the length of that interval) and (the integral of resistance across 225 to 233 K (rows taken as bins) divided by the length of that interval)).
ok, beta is 3.59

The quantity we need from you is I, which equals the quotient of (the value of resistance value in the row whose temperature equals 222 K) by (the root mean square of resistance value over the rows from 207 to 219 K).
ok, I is 1.01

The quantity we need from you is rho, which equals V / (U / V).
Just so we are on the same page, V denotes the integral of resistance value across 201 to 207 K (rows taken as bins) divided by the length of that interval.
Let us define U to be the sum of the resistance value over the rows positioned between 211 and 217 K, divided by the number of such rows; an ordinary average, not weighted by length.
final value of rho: 2.13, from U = 2.45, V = 2.29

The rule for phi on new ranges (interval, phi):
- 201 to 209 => 2.31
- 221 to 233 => 2.30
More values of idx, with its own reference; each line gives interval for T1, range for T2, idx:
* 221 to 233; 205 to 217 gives 0.00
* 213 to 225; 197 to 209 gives 0.23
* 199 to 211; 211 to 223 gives 0.00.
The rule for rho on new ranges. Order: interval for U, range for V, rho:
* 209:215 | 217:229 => 2.26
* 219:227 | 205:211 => 2.35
